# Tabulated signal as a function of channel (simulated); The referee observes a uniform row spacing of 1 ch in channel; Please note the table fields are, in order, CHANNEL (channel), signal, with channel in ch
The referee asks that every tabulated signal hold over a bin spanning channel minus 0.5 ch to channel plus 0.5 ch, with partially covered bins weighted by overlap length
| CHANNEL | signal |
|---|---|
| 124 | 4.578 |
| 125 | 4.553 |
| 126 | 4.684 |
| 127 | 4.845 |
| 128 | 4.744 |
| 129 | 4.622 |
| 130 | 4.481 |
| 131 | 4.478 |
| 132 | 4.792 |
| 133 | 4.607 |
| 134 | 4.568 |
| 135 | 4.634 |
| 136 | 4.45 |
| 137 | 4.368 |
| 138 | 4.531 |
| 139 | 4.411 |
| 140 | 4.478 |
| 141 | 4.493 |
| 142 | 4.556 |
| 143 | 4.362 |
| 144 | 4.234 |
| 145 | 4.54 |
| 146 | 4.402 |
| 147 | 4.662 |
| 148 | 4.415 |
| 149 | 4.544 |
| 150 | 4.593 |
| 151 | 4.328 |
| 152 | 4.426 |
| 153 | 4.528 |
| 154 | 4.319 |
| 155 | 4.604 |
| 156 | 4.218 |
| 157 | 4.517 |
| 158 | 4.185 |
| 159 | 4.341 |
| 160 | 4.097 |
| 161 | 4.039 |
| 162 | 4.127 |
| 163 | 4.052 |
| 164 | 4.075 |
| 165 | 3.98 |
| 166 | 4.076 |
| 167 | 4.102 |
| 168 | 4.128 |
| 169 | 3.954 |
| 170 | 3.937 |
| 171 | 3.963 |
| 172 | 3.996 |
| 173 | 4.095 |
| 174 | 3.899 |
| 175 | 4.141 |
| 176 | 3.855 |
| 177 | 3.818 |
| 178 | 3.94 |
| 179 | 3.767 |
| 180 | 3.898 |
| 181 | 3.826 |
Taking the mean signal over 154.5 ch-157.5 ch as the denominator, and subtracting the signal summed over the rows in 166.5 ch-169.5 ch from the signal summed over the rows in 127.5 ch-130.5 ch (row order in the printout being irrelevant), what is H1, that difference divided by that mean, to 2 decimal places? 0.37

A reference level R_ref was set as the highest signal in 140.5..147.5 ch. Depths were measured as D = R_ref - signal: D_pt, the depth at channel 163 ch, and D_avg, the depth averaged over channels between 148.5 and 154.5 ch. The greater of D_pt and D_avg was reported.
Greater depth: 0.6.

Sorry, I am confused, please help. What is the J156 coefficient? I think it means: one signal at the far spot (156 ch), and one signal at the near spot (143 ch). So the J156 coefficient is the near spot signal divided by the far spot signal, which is 1.03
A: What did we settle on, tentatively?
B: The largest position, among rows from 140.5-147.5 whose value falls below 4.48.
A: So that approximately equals 146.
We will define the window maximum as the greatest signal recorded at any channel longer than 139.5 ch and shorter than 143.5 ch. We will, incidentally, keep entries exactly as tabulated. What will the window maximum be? 4.556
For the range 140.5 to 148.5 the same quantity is 4.662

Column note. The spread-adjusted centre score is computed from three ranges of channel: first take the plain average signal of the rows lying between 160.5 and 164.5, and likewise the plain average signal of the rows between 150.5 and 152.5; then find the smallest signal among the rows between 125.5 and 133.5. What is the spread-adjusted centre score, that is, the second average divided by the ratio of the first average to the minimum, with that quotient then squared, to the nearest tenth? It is 23.2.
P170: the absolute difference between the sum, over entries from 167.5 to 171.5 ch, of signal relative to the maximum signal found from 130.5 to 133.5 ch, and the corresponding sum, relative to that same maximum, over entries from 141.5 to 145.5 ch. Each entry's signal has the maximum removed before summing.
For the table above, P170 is 1.7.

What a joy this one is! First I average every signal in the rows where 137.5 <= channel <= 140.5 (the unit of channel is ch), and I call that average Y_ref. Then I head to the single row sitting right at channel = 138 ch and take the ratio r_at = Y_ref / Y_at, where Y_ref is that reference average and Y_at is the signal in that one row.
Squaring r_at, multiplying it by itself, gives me 0.97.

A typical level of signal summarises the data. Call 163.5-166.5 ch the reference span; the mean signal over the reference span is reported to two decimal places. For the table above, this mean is 4.04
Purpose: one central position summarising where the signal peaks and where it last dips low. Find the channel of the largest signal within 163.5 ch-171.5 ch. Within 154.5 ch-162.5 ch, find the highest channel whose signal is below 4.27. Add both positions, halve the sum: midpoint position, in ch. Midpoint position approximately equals 165.0 ch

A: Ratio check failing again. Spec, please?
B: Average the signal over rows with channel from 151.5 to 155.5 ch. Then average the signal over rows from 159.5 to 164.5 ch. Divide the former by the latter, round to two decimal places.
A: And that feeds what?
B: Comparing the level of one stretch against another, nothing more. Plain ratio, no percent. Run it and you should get 1.10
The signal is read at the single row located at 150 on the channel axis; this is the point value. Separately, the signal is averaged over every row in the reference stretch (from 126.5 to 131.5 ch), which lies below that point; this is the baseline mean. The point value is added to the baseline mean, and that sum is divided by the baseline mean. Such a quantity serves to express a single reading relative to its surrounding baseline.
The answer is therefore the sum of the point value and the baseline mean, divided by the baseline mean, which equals 1.99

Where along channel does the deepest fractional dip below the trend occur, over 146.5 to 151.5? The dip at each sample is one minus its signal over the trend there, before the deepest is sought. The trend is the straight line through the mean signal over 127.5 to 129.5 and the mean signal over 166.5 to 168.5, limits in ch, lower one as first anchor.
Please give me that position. 151 ch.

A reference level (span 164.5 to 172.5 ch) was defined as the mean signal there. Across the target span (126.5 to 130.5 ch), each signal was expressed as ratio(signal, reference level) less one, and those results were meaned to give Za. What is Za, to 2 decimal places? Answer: 0.16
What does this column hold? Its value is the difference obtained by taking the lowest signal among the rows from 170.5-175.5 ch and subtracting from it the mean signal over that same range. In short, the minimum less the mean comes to -0.12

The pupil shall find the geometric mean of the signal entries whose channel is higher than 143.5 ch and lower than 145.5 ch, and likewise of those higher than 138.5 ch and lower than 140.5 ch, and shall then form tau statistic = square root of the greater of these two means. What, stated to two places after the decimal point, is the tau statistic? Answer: 2.11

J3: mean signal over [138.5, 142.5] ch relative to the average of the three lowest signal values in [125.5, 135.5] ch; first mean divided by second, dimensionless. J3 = 0.99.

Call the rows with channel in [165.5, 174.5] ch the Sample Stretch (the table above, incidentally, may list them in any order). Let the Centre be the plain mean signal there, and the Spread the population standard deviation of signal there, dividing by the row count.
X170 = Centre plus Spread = 4.1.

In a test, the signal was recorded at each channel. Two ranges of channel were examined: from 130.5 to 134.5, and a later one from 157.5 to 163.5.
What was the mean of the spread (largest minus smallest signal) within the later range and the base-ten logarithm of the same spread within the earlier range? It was -0.10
